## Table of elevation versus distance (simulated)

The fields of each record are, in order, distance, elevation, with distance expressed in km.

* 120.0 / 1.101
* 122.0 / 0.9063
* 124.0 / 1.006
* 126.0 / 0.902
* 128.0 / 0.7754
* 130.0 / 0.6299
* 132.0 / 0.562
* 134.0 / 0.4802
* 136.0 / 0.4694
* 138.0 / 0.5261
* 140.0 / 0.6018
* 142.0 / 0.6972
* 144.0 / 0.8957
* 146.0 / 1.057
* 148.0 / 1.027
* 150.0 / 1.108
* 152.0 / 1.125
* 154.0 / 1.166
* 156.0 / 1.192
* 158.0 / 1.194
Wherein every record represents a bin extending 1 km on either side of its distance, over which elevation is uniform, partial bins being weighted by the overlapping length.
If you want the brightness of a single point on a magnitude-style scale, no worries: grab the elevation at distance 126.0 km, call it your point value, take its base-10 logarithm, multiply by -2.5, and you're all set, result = 0.11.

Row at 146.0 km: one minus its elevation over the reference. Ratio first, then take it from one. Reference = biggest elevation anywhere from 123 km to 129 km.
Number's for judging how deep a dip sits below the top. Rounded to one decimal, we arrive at -0.1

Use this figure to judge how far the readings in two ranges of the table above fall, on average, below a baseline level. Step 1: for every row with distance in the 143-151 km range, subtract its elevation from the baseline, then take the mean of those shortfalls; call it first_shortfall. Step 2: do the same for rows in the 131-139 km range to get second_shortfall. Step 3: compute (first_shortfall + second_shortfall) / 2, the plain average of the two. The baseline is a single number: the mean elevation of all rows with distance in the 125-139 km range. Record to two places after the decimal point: -0.14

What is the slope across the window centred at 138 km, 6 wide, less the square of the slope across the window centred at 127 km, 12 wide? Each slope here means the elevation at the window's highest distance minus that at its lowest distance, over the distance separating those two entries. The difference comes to 0.032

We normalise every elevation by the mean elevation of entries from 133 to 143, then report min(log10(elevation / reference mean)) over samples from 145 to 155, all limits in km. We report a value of 0.27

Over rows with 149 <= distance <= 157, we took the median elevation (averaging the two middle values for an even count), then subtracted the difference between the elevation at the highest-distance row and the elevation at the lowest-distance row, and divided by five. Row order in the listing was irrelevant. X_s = 0.21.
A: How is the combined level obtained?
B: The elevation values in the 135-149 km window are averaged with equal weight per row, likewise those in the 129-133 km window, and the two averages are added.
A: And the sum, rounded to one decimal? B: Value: 1.3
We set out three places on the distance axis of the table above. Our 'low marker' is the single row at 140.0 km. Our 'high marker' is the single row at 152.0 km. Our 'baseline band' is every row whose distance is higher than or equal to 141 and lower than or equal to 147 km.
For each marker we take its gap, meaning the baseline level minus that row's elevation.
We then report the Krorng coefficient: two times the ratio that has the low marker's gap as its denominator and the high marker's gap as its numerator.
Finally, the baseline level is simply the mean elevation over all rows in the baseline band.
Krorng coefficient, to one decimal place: -1.7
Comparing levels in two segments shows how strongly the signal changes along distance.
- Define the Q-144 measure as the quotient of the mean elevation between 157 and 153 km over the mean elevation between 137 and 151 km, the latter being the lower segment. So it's 1.4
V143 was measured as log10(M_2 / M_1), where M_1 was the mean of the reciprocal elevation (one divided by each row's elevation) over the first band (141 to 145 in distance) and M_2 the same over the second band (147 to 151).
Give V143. -0.13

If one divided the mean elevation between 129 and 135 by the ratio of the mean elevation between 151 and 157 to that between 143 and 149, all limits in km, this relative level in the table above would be 0.48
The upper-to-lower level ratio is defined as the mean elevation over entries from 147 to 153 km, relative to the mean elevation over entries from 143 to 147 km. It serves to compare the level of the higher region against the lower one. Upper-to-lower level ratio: 1.11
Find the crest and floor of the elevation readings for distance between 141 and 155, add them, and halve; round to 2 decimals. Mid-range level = 0.93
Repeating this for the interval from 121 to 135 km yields 0.74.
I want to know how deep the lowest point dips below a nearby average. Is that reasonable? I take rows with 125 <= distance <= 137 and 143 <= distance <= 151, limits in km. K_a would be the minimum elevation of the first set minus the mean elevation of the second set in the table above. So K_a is -0.55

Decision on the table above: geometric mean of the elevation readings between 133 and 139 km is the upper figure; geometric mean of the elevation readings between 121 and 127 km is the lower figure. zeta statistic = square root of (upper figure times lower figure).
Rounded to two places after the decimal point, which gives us 0.68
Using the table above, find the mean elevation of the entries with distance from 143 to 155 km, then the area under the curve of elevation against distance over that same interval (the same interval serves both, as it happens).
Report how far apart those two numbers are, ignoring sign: 11.7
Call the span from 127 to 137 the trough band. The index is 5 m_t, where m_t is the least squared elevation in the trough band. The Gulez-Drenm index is 1.1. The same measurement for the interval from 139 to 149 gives 1.8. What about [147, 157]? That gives 5.3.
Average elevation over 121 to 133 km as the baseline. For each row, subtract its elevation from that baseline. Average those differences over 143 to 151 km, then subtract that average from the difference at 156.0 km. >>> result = -0.2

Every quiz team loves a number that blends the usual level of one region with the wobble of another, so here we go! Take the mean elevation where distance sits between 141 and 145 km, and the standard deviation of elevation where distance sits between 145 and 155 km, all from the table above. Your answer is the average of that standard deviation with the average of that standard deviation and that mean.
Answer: 0.24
